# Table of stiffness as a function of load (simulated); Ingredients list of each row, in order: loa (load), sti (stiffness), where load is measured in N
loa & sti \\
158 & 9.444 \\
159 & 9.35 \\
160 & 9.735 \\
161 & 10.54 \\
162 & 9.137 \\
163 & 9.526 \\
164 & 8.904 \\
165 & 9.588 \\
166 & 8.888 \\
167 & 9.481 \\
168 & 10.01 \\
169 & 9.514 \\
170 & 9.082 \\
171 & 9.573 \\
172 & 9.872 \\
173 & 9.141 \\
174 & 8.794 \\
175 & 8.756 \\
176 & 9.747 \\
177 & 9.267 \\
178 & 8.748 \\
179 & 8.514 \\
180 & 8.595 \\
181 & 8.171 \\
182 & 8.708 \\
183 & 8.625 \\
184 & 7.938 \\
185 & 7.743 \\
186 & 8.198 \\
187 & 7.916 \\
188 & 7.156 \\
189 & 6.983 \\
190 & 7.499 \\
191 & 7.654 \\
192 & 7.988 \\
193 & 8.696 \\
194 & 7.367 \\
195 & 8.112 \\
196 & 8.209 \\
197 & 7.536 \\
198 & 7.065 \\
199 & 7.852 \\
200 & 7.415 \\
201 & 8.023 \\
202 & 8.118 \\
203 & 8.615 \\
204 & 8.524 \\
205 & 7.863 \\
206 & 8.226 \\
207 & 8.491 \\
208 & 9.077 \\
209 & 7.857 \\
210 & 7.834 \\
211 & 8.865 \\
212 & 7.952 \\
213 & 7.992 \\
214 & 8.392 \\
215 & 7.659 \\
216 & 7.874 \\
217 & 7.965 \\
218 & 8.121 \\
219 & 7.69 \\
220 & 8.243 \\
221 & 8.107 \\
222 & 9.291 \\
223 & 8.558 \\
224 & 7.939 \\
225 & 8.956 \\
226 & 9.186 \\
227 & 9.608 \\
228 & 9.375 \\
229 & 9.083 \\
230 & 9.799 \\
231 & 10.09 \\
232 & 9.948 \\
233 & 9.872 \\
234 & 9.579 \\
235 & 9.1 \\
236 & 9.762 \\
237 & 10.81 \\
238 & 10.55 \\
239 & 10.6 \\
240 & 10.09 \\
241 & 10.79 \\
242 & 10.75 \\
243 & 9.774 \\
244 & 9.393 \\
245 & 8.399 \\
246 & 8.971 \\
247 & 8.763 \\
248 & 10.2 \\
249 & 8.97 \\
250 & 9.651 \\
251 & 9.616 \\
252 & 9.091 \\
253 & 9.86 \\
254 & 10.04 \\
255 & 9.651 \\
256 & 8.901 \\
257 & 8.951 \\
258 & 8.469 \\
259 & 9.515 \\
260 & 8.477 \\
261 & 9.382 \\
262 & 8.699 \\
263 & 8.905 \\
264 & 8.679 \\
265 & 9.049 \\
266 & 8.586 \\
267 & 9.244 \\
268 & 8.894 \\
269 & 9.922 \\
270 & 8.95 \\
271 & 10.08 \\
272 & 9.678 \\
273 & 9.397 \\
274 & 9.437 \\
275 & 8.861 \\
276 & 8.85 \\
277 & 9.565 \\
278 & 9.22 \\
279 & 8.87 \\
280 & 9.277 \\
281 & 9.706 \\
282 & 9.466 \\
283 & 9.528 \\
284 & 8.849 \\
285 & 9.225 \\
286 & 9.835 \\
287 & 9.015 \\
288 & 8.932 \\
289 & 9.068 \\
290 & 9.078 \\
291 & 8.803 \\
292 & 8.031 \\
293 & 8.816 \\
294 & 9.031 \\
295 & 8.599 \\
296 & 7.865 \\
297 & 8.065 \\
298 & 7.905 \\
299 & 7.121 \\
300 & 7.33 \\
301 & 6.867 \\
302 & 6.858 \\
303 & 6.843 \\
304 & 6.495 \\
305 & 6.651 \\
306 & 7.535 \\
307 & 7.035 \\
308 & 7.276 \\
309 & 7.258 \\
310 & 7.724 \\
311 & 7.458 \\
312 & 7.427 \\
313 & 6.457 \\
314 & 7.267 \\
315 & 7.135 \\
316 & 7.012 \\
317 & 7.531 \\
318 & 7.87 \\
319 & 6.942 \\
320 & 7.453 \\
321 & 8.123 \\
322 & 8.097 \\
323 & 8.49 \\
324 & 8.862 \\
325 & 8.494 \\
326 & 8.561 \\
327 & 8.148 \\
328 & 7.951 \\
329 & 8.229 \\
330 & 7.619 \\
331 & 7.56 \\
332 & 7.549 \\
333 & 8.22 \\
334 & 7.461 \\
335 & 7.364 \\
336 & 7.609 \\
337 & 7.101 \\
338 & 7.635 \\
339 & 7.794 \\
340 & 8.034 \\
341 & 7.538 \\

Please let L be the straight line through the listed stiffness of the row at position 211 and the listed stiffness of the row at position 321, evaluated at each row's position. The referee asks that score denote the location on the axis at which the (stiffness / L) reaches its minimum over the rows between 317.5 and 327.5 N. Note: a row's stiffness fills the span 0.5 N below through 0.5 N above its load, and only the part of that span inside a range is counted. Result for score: 319 N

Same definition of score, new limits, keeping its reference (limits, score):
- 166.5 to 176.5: 175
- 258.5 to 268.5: 260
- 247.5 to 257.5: 256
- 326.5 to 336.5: 335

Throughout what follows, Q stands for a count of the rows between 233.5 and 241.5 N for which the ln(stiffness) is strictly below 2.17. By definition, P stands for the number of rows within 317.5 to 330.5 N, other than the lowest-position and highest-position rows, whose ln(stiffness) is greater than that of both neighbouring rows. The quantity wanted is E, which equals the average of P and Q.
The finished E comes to 2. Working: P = 4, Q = 0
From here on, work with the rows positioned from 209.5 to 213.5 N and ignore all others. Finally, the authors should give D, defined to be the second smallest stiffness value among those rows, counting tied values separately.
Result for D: 7.952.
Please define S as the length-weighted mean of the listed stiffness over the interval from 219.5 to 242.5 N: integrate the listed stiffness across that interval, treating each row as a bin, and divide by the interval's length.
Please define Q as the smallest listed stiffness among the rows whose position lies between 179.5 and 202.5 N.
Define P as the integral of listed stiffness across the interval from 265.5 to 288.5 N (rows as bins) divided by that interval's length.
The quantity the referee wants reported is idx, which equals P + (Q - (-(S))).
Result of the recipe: 25.8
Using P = 9.3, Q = 6.983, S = 9.6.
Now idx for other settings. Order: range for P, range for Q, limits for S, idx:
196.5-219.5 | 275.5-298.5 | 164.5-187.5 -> 24.8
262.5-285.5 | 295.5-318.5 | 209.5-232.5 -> 24.3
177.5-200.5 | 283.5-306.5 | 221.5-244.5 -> 24.1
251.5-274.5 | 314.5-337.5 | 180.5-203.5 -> 24.0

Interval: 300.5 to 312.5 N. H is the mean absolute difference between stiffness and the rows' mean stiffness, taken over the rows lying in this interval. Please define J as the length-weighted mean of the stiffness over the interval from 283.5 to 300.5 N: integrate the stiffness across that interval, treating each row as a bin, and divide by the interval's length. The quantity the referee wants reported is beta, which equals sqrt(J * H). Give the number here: 1.7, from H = 0.33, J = 8.6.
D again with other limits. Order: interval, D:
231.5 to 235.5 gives 9.579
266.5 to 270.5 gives 8.95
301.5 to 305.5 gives 6.651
